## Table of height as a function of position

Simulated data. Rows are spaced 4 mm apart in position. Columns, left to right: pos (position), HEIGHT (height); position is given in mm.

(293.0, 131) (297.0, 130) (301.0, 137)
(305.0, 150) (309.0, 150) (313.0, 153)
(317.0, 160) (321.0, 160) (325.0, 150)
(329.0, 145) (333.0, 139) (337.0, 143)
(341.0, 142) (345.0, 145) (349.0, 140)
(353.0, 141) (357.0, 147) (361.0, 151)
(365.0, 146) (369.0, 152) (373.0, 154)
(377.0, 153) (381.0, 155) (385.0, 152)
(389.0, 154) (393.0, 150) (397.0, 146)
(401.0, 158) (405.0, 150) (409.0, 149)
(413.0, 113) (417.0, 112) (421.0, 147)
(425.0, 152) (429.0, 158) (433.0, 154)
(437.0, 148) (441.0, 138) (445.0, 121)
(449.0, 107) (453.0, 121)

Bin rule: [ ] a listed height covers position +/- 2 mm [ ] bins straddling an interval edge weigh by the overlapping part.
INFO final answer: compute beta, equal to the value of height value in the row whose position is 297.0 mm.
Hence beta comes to 130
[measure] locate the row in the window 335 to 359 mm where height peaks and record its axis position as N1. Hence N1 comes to 357.0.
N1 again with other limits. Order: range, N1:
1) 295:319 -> 317.0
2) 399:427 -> 401.0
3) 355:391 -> 381.0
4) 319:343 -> 321.0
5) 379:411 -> 401.0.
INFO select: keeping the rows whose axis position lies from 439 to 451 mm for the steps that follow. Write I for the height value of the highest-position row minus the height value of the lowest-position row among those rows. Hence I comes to -31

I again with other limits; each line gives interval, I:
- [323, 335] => -11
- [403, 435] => 4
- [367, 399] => -6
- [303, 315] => 3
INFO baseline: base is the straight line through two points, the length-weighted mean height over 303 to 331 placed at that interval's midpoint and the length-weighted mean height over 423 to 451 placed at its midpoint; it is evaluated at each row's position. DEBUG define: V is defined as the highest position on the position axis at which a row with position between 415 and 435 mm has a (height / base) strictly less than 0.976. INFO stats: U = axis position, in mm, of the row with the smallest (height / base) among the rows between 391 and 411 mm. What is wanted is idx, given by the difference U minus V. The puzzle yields -20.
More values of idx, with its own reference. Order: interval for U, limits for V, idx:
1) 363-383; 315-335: 32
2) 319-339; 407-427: -84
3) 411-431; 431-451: -32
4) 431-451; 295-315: 144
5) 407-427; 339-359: 64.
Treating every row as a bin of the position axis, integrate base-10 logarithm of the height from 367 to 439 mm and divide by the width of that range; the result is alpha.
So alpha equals 2.167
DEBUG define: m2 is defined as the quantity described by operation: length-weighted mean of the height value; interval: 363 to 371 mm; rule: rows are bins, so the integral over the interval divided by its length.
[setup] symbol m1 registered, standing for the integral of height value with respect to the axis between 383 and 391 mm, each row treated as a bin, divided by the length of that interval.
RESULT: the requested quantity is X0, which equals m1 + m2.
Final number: 302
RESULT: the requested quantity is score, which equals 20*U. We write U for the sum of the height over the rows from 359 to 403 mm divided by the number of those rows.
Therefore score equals 3038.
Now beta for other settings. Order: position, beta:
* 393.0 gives 150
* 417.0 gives 112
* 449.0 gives 107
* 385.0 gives 152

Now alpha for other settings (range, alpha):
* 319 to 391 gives 2.171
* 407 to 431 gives 2.137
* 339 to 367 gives 2.160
